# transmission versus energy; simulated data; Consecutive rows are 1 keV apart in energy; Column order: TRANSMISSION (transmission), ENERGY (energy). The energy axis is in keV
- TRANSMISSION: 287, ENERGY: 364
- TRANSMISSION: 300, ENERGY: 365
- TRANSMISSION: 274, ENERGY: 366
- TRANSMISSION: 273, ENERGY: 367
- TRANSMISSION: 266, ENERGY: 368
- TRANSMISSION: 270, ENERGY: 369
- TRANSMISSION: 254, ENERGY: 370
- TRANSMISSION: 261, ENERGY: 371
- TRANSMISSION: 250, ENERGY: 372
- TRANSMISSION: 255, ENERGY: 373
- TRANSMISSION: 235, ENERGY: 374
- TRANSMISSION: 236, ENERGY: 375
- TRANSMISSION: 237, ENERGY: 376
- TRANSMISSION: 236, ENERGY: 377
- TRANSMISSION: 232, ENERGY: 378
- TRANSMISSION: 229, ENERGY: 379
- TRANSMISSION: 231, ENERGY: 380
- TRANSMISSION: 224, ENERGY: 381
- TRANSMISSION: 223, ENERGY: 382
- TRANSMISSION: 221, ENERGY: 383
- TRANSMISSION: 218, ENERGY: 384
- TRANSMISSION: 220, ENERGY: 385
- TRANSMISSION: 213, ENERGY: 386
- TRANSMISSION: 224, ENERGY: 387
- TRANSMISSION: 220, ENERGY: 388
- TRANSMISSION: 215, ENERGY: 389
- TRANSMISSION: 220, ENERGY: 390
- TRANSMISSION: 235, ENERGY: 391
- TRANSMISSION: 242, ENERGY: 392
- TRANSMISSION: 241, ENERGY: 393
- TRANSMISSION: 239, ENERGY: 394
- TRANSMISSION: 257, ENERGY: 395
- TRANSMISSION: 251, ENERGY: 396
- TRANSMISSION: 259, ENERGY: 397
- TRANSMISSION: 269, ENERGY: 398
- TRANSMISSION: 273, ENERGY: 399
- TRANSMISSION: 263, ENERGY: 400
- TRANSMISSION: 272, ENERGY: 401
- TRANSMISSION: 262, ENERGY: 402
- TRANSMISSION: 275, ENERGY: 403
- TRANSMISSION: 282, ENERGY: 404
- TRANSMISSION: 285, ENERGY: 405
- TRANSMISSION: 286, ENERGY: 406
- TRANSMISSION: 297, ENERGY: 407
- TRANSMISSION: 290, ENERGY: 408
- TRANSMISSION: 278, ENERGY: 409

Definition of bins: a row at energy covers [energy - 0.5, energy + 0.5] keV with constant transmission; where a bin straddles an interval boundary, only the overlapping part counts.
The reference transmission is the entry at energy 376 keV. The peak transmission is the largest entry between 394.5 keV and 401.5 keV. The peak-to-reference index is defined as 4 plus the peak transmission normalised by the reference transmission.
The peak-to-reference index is 5.15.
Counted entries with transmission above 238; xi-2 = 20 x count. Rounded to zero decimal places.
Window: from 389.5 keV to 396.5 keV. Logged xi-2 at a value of 100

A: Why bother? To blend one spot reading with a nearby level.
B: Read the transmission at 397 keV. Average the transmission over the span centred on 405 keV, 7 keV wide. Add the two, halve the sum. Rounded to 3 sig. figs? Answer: 271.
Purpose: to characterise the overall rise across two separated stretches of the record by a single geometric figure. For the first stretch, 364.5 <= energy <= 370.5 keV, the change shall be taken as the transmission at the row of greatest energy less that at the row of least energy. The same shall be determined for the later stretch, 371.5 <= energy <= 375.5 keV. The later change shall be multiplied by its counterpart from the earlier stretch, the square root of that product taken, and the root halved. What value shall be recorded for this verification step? 13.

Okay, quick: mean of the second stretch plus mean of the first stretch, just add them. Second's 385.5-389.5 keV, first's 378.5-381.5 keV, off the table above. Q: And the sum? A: 446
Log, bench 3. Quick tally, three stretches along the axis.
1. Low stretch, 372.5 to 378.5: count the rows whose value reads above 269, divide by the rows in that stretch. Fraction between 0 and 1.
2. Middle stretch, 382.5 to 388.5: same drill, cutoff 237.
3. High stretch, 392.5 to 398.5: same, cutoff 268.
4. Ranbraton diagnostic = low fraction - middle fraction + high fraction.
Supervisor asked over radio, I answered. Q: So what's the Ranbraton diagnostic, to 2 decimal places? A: 0.17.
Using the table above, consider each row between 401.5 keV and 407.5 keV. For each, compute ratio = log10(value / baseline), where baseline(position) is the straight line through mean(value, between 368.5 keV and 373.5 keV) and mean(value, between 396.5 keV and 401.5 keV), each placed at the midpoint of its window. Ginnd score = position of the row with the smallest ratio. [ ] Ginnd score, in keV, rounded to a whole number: 402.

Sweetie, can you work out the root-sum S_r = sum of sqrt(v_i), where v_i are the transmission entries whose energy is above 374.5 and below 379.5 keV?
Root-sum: 76.5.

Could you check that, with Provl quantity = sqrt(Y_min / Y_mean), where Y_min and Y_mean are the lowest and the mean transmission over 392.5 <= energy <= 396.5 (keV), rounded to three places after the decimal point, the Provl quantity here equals 0.984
